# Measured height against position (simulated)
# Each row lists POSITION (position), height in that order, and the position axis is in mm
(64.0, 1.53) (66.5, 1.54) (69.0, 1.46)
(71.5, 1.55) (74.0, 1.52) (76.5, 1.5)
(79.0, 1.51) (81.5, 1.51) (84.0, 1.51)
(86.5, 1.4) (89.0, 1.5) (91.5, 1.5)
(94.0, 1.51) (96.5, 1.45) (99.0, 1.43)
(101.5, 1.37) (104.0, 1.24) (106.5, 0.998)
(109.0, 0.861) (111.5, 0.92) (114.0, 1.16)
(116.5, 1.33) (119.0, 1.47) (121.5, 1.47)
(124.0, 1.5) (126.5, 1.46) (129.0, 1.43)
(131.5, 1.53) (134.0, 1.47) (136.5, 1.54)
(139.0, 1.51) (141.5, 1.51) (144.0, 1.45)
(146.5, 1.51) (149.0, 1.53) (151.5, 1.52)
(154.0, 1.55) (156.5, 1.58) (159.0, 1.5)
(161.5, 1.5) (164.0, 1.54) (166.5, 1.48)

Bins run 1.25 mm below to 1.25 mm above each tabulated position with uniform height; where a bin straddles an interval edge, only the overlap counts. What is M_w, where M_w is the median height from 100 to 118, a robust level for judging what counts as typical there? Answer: 1.16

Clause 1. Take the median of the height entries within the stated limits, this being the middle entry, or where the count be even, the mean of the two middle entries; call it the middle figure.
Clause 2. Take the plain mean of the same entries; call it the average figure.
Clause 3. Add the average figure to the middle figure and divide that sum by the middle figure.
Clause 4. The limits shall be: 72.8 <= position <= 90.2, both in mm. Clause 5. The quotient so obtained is 1.99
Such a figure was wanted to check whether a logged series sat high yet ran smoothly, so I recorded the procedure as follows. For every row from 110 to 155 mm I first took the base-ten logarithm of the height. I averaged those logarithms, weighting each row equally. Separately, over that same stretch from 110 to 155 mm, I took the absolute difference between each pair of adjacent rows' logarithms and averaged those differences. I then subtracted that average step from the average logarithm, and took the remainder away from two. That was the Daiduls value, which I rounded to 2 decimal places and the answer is 1.87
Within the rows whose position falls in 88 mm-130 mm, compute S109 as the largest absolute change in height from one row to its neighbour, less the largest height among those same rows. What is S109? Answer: -1.27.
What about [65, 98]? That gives -1.44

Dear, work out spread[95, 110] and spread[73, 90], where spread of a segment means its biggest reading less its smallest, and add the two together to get 0.71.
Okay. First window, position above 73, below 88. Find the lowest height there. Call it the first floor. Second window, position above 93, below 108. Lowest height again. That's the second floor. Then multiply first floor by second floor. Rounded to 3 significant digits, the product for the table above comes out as 1.40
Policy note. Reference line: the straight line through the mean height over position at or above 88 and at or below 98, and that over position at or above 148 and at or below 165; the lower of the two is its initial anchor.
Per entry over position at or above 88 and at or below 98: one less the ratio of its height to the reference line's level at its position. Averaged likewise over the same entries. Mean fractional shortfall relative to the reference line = 0.00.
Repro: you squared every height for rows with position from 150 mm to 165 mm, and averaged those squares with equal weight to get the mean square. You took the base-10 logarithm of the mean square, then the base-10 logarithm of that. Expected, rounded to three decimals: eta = -0.431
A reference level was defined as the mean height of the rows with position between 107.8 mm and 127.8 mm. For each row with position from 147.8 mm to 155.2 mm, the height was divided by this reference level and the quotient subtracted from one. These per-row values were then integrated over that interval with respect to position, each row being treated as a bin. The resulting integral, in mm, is -1.5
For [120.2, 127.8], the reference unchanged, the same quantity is -1.2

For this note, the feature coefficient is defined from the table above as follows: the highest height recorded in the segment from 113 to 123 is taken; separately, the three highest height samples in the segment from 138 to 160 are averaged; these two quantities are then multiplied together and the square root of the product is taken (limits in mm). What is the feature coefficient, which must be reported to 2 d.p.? 1.51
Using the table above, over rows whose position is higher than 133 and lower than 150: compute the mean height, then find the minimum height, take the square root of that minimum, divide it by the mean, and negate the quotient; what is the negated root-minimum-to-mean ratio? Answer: -0.801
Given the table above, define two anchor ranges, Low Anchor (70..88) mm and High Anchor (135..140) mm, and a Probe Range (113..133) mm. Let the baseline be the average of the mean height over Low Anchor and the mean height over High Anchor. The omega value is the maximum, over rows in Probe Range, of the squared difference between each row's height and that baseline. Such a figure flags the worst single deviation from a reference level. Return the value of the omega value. 0.12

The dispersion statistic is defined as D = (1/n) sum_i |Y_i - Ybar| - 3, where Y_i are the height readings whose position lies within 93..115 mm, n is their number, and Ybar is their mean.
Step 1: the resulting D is -2.79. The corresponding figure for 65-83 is -2.98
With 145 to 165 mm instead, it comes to -2.98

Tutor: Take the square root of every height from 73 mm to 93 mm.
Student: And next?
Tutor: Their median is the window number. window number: 1.23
